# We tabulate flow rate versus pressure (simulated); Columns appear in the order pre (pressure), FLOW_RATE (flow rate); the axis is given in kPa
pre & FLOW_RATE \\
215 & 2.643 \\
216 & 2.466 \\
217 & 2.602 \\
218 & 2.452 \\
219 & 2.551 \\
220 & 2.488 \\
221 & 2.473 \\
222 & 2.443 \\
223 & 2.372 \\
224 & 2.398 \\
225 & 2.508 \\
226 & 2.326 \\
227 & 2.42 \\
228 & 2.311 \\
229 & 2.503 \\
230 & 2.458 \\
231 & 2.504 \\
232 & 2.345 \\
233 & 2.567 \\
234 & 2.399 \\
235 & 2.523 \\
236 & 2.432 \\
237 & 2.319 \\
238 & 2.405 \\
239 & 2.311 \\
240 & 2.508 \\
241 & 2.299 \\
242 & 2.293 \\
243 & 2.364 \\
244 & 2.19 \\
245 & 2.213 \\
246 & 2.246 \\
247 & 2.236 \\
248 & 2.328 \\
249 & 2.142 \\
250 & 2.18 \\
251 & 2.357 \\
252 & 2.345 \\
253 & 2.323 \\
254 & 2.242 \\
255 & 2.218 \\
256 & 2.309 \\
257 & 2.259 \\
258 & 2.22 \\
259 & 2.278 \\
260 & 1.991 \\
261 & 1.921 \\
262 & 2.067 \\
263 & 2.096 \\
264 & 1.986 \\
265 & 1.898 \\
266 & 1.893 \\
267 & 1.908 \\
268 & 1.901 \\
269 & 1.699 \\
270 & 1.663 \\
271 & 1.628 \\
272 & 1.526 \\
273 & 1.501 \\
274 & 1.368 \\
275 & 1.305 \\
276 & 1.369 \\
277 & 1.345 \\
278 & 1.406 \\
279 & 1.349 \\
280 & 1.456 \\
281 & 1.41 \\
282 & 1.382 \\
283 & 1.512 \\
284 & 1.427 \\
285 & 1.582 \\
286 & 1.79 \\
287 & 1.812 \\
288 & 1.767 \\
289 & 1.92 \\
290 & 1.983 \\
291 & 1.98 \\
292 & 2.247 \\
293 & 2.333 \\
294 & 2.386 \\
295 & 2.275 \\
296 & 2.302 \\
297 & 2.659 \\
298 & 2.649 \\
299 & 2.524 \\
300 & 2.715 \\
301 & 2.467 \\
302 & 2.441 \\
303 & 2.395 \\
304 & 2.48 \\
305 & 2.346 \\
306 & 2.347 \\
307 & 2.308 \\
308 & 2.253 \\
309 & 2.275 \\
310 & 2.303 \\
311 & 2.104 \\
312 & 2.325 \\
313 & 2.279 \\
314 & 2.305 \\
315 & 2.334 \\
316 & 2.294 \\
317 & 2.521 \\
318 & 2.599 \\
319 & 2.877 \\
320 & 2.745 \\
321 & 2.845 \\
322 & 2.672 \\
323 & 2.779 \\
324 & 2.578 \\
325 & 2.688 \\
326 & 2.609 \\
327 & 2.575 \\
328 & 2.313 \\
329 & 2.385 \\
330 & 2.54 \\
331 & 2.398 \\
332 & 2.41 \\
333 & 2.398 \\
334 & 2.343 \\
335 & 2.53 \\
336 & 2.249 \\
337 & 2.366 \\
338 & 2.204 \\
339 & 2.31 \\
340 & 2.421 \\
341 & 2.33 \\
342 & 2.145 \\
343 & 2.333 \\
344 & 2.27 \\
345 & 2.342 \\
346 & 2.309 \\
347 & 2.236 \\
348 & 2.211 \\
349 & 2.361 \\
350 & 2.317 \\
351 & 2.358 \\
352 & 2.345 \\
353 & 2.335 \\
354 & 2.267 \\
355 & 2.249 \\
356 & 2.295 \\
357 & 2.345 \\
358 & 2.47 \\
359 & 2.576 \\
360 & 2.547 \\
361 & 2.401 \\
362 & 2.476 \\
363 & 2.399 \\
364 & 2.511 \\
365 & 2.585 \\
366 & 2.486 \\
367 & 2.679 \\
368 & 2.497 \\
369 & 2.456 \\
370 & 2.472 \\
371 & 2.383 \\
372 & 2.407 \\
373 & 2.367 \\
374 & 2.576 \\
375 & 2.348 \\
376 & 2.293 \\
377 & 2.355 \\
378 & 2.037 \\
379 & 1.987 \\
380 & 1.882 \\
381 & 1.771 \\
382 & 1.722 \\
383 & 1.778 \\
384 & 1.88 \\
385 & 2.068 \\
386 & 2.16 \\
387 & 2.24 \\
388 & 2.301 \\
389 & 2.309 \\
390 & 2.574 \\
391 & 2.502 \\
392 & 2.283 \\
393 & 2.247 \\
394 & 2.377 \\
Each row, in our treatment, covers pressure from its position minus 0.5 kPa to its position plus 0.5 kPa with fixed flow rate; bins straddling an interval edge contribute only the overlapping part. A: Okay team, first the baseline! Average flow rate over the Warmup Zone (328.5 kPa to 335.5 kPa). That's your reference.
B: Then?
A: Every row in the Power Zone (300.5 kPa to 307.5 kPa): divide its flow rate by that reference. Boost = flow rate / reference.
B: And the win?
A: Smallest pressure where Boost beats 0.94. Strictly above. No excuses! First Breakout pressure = 301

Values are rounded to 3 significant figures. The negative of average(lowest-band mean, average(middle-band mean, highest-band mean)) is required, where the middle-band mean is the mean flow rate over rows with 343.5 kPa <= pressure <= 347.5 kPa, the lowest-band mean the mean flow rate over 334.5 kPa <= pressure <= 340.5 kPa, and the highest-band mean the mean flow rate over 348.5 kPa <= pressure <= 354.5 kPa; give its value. -2.33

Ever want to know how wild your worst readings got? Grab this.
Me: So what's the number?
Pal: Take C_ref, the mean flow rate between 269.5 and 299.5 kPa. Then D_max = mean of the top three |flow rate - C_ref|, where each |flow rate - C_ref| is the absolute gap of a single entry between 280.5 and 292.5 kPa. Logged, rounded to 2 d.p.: 0.42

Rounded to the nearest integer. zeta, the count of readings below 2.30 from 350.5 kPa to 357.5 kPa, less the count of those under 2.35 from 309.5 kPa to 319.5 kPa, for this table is -4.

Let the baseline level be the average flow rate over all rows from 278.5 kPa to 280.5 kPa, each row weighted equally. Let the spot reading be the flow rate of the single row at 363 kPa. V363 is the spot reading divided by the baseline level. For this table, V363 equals 1.7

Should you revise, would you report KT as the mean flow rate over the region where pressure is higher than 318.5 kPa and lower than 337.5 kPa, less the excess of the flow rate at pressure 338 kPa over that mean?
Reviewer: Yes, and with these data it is 2.9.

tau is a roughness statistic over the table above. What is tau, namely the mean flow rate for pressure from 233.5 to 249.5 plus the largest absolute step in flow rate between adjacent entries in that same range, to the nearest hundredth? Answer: 2.53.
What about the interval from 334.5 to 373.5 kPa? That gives 2.66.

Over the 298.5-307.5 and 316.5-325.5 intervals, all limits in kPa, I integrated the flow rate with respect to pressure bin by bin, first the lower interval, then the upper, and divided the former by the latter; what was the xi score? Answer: 0.91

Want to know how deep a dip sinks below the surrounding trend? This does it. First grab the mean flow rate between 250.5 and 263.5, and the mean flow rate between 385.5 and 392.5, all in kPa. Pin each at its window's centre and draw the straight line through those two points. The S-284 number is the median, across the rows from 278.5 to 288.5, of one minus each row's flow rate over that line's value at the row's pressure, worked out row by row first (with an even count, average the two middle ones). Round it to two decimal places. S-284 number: 0.33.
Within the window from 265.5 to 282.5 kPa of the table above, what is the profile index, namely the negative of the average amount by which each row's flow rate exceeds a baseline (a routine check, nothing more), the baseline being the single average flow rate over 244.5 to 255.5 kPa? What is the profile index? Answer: 0.72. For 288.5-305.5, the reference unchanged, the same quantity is -0.10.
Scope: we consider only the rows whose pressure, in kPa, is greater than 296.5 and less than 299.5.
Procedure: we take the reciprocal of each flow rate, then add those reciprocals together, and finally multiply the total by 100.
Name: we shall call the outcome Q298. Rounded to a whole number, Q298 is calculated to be 115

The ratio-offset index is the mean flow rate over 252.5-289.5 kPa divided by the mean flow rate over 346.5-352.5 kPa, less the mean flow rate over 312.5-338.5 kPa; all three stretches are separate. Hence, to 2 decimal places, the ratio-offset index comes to -1.72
